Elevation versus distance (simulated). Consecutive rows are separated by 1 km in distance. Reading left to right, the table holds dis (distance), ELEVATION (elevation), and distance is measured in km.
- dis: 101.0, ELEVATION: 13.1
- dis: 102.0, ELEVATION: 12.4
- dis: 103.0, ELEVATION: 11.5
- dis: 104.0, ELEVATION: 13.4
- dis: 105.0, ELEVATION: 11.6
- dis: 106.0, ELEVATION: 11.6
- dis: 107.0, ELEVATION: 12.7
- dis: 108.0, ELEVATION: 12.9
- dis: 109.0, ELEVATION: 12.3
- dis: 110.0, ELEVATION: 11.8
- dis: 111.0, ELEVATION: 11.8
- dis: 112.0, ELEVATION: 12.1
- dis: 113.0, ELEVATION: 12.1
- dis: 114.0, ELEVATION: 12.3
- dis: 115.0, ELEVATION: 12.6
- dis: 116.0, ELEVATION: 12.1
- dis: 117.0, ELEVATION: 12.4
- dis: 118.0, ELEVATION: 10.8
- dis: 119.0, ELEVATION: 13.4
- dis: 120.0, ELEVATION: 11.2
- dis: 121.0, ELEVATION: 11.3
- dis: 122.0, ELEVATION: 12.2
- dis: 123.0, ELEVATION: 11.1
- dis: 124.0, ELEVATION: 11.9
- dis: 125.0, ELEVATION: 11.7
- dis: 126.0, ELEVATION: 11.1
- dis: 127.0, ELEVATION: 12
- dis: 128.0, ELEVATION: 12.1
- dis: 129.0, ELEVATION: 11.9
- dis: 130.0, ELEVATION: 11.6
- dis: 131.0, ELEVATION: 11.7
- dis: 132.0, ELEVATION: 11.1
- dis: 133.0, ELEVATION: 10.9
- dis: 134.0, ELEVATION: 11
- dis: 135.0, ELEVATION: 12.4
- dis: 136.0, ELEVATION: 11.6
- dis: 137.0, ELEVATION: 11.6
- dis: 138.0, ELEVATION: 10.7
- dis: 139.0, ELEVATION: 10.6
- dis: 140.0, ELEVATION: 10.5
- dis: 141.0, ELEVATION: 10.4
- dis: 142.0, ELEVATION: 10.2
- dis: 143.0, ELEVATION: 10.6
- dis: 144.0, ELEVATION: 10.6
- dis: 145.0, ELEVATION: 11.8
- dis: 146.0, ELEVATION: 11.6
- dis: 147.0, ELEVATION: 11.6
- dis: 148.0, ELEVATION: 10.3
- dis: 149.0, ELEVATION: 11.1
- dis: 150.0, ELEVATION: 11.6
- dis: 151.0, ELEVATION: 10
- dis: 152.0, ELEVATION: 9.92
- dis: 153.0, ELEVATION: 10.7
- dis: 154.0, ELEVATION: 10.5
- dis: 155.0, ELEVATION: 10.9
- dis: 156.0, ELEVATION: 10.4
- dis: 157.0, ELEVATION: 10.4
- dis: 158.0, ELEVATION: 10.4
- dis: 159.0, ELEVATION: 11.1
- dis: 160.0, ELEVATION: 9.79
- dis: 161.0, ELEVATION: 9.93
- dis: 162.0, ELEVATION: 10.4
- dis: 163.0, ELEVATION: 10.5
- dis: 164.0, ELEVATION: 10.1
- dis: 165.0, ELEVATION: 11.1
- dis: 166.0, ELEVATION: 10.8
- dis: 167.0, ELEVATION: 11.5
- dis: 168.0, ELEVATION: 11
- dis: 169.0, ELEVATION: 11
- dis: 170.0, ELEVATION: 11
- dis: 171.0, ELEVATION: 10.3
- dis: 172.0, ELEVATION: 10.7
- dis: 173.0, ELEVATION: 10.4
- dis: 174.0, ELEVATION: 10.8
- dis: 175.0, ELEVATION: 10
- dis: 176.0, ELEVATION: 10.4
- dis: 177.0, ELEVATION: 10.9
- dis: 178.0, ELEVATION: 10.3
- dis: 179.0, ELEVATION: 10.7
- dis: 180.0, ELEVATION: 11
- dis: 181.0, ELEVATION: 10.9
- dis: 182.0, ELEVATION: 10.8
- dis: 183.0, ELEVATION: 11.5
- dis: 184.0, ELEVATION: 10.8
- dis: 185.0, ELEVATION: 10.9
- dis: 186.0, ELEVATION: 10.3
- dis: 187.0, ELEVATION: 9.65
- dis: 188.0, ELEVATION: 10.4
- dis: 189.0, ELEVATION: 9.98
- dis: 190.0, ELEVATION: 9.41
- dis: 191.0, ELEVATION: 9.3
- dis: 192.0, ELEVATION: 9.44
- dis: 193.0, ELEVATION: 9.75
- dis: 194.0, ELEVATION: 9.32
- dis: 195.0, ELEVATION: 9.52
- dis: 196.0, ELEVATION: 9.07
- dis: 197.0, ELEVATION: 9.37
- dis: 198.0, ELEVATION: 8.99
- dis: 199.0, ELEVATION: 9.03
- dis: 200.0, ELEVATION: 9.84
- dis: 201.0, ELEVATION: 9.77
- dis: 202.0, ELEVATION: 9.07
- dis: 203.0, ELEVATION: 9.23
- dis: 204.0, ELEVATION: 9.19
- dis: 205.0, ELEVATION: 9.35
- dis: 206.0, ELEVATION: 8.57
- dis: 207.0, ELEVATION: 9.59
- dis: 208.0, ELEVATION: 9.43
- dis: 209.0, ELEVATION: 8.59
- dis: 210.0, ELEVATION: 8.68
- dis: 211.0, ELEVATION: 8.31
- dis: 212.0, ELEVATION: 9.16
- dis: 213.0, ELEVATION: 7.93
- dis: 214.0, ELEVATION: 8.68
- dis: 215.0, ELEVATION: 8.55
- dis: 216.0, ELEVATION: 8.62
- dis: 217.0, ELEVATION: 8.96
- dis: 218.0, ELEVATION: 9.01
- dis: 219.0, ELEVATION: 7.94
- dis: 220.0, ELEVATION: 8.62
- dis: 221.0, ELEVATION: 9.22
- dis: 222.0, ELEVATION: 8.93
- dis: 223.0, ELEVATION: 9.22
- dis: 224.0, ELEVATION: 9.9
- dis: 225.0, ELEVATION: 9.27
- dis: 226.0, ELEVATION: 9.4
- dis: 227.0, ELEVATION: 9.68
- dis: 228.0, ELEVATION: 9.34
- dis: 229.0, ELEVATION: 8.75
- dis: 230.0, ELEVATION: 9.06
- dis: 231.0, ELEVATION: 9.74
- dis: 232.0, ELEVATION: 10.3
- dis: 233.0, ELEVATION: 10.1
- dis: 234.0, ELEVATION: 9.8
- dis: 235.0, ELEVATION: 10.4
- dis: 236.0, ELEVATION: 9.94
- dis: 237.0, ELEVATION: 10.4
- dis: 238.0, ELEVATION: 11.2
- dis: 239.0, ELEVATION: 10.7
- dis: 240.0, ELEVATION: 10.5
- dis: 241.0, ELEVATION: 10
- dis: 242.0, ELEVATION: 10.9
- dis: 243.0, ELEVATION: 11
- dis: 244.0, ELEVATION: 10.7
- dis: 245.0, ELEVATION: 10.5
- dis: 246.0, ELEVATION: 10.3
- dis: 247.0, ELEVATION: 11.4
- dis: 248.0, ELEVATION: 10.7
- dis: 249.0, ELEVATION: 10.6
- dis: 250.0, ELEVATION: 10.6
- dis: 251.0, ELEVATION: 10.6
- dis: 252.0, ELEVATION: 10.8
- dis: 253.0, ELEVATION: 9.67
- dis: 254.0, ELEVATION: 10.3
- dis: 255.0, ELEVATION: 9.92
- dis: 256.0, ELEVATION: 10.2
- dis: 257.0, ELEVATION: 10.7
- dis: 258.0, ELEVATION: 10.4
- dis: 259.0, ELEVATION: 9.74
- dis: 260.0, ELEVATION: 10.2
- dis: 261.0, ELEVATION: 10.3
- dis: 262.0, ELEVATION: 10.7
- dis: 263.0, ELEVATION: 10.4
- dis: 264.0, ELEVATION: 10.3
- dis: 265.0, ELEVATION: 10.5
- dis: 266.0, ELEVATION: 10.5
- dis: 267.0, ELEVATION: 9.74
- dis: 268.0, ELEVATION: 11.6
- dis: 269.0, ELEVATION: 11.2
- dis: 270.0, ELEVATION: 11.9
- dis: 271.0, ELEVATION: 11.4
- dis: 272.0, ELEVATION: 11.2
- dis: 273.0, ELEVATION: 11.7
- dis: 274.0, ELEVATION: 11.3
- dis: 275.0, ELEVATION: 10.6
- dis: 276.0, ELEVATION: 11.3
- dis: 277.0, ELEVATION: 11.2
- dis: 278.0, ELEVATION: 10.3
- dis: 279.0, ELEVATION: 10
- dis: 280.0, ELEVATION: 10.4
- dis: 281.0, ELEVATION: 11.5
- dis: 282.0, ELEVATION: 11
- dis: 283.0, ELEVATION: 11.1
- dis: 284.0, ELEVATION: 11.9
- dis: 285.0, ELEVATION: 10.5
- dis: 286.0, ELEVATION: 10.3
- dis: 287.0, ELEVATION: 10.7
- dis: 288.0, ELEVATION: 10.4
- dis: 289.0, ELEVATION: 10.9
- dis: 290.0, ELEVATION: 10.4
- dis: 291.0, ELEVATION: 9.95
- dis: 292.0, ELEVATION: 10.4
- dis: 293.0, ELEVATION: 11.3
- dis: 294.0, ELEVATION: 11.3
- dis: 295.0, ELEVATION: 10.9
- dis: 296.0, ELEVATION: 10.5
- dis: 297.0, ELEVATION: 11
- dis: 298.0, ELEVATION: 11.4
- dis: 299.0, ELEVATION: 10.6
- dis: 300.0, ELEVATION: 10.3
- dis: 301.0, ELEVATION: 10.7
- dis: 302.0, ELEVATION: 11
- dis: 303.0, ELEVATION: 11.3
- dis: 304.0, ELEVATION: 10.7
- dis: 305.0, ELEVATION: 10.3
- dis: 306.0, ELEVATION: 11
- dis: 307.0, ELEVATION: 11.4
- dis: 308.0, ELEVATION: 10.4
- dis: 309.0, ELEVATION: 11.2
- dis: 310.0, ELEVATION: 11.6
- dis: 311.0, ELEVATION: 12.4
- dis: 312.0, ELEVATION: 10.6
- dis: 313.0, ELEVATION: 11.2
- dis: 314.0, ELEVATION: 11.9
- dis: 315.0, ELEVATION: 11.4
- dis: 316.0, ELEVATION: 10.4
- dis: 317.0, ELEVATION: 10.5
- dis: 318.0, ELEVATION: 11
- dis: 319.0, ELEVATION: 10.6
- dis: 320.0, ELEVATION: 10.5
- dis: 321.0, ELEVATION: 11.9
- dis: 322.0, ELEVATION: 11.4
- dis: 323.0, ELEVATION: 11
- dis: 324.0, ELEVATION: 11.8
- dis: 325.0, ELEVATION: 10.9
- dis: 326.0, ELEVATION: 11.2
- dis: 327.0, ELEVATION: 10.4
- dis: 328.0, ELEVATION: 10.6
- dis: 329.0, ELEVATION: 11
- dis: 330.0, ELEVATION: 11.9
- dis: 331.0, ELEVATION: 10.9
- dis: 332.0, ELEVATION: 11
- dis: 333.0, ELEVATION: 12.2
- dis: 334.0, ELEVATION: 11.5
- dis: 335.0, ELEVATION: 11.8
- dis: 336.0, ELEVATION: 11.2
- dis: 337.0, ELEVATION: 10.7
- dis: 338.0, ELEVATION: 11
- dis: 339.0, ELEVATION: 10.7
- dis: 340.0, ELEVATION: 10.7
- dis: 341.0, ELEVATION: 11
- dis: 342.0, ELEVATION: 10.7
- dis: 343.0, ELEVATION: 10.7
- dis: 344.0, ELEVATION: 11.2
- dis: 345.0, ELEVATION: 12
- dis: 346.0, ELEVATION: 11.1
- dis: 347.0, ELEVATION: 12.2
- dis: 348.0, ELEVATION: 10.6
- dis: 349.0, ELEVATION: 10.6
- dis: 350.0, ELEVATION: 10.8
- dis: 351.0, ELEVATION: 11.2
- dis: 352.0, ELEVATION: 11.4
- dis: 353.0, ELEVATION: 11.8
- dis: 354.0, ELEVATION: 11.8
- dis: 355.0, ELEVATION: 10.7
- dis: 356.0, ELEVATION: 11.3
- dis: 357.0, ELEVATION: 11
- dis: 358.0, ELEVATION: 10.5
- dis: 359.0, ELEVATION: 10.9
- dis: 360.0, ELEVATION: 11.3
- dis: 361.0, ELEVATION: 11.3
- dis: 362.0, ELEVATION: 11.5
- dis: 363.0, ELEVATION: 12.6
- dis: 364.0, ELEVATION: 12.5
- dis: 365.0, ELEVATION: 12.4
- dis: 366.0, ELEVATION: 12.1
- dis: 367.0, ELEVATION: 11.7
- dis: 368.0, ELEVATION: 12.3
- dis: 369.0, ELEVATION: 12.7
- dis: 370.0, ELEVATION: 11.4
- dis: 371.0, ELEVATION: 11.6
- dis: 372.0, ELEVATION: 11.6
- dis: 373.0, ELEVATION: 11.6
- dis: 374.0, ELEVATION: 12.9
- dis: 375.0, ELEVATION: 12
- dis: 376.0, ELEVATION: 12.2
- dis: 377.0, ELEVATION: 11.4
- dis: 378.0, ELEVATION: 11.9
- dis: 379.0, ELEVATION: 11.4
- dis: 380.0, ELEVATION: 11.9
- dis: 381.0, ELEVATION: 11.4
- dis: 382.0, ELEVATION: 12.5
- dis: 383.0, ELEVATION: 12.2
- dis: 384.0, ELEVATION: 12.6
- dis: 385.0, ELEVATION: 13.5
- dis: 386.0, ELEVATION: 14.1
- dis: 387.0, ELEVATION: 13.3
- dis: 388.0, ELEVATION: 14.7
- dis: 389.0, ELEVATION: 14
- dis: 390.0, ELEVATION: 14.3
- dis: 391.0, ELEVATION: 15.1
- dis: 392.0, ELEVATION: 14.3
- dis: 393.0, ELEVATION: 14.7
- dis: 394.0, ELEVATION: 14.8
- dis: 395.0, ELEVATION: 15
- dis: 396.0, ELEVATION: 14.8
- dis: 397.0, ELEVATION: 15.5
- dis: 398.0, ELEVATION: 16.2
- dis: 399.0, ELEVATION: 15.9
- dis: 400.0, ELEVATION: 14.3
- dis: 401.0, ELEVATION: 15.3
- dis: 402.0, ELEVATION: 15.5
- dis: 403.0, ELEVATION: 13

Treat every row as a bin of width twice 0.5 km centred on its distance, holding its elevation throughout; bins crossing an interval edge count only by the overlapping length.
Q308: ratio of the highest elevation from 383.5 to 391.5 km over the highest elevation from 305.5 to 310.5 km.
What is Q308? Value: 1.3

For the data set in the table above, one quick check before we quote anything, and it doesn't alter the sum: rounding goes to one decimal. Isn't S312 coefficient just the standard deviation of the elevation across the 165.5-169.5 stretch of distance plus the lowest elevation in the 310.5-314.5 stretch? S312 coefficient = 10.9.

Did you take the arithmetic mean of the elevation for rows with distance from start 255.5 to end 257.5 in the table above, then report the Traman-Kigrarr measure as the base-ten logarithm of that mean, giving 1.019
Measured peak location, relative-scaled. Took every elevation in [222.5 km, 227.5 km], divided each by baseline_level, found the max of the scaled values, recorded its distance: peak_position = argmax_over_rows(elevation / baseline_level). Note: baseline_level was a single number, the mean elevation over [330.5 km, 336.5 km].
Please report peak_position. 224.0 km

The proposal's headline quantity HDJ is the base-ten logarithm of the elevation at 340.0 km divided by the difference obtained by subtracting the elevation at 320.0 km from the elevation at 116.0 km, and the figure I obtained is 0.83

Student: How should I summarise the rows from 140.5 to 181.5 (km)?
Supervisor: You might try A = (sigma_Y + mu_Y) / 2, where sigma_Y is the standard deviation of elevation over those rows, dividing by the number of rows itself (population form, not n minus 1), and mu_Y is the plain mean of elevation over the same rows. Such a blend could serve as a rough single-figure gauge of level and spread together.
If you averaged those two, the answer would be 5.6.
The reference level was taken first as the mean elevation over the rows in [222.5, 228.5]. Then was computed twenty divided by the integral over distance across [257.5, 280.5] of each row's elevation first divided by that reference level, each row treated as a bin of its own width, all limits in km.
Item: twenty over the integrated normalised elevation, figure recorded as 0.77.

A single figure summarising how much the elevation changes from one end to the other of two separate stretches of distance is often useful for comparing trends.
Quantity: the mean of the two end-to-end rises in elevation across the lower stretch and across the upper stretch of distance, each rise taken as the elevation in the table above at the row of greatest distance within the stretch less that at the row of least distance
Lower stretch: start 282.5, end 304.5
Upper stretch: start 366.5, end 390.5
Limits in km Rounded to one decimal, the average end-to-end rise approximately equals 1.1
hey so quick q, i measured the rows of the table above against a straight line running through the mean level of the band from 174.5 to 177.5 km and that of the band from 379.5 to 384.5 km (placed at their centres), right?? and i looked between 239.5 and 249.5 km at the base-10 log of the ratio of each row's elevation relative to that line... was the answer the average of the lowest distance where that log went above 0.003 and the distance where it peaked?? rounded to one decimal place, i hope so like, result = 247.0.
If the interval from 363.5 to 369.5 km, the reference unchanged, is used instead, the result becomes 366.5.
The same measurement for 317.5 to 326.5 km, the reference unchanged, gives 321.0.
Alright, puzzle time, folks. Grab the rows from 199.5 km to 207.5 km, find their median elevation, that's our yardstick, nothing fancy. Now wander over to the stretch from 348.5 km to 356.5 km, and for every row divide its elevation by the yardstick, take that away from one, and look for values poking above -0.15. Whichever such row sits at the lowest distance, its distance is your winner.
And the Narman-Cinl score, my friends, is 349.0 km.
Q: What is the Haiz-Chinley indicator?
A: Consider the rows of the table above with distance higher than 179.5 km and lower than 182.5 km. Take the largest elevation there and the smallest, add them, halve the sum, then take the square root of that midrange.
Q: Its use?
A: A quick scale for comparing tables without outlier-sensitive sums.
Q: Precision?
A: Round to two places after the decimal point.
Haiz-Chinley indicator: 3.30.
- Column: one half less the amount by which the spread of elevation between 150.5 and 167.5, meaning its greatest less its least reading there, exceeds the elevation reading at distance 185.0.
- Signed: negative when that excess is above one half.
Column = 9.7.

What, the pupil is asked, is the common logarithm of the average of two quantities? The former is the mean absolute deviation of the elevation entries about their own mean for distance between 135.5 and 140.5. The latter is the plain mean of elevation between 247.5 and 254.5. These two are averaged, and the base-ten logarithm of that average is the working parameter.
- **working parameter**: 0.738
